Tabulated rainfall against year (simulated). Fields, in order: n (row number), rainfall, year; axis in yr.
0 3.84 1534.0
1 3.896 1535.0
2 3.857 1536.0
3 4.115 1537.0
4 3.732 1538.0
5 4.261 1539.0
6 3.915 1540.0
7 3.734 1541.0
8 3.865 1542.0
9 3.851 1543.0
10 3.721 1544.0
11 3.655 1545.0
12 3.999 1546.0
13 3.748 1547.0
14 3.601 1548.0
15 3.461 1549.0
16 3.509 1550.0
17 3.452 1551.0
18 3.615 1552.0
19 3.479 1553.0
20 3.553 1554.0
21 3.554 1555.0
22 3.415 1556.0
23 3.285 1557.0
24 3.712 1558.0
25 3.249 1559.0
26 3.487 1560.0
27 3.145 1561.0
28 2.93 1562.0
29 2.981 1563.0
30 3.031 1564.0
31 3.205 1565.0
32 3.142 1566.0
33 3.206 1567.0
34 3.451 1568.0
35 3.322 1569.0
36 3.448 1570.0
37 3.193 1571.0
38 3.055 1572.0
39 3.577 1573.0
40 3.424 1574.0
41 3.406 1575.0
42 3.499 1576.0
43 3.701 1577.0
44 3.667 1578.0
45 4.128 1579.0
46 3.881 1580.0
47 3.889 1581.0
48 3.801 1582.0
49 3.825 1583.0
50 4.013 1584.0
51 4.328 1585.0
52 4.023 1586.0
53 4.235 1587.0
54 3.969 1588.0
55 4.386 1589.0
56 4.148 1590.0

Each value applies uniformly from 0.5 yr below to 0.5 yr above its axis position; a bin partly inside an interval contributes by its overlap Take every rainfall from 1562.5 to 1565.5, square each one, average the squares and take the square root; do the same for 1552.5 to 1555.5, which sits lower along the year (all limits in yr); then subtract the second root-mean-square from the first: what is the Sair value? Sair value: -0.46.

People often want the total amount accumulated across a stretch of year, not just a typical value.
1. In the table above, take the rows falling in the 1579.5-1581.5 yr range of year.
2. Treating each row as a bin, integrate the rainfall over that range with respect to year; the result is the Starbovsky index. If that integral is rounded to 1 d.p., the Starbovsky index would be 7.8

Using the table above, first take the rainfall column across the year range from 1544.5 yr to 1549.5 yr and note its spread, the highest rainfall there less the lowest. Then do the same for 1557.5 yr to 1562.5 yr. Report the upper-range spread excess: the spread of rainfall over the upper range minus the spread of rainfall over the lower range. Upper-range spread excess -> 0.24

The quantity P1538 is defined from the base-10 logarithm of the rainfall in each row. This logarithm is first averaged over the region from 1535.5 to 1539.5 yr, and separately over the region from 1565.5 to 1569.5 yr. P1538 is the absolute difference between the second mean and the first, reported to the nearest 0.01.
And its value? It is 0.08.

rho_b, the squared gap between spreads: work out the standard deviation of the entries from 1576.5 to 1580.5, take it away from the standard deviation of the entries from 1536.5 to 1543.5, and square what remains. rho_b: 0.000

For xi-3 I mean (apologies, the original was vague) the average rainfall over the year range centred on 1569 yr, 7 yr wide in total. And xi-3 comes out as 3.26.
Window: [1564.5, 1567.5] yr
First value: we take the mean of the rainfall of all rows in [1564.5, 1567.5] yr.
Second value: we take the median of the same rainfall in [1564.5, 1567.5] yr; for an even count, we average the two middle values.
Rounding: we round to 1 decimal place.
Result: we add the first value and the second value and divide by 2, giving 3.2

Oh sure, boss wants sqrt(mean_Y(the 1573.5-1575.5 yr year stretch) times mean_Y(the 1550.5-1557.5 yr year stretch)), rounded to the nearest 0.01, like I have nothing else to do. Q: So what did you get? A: 3.45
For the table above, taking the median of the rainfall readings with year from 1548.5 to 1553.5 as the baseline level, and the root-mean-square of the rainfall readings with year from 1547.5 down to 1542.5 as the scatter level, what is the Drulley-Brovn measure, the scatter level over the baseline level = 1.1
